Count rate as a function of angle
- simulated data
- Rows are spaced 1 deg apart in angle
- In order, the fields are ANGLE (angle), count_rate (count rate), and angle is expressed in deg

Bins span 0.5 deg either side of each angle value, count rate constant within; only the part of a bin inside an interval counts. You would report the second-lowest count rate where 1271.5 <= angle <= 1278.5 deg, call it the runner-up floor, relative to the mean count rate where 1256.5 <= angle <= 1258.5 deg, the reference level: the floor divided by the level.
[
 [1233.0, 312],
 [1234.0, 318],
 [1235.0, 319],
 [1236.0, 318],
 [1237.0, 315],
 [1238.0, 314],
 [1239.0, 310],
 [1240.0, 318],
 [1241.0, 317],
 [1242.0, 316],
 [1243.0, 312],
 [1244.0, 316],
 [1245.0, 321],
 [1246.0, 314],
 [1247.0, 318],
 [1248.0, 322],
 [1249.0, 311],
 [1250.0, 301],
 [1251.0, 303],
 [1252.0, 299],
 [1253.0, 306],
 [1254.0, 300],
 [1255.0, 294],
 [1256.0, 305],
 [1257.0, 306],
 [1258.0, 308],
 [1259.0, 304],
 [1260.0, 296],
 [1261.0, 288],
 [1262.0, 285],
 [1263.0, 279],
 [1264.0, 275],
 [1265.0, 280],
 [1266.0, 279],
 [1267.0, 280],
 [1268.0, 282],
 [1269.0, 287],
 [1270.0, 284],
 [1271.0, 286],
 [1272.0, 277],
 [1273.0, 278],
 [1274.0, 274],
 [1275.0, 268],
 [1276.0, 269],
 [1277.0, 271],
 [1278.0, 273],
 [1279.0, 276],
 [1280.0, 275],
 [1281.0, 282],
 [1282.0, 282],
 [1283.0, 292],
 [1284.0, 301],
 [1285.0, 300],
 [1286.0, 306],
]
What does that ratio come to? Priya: 0.876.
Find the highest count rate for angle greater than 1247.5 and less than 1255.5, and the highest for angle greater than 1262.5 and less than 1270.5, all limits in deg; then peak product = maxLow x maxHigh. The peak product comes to 92414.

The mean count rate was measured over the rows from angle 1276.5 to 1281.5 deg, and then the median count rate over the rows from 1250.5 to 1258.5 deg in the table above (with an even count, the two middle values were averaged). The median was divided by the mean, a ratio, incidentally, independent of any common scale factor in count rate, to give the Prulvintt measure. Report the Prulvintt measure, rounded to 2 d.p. 1.10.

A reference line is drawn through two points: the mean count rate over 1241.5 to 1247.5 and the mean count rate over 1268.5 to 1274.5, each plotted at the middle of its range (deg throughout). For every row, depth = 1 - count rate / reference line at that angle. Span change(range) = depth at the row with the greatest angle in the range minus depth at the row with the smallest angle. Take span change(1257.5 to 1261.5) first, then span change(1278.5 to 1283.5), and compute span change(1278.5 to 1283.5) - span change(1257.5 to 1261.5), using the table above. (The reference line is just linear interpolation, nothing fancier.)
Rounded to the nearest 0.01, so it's -0.13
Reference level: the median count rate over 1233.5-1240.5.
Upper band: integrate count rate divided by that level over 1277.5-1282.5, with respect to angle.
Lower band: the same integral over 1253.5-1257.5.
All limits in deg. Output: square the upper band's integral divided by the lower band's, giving 1.3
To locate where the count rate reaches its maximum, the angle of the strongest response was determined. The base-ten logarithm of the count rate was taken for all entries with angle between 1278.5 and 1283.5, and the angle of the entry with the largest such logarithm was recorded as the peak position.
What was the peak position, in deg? 1283.0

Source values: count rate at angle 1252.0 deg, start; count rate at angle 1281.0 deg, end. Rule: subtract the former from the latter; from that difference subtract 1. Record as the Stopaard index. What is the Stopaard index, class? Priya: -18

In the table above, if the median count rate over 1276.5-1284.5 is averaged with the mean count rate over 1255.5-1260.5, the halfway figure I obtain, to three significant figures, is 291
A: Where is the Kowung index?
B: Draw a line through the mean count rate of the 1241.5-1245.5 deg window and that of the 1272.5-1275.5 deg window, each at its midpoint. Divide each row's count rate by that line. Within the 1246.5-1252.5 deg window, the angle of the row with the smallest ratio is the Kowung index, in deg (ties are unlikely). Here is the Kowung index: 1250.0 deg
